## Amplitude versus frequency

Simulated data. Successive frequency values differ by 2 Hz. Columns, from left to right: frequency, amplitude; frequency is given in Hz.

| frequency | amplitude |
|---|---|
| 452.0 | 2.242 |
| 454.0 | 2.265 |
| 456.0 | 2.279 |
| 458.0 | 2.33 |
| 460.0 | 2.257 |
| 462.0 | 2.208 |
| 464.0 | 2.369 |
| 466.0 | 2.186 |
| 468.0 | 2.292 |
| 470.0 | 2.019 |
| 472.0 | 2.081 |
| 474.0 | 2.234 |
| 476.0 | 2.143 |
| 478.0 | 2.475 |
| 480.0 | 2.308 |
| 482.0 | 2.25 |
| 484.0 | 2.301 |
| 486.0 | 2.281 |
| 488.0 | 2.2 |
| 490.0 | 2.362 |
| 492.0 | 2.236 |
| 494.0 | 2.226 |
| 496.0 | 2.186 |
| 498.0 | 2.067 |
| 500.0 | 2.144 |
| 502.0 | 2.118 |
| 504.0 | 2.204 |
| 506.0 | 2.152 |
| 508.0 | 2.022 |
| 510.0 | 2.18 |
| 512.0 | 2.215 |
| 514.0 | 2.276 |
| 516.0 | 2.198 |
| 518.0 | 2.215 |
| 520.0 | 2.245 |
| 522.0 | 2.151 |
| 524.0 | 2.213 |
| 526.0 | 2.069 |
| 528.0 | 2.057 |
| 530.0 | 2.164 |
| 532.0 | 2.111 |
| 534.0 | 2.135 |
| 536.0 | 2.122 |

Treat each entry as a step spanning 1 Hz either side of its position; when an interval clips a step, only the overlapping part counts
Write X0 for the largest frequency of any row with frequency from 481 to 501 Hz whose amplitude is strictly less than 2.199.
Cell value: 500.0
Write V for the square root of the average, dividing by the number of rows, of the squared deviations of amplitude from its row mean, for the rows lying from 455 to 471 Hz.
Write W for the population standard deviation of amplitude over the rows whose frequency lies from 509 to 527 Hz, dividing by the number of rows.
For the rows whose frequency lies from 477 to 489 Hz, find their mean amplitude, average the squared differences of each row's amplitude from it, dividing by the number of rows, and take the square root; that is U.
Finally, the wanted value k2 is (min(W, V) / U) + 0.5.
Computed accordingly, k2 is 1.16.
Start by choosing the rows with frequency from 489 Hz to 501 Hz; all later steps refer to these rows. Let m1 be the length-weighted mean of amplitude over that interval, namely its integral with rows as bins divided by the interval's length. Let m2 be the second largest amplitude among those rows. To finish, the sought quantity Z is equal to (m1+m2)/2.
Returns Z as 2.22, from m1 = 2.20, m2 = 2.236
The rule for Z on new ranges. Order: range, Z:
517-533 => 2.18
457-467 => 2.30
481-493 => 2.29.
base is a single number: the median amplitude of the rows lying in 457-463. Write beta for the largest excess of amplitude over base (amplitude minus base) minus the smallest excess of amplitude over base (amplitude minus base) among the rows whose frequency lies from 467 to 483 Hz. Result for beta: 0.46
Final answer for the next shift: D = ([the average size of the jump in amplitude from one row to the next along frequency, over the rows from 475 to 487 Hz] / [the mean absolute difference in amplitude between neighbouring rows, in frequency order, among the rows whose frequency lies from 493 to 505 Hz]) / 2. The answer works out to 0.90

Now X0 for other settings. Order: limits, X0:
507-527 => 526.0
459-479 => 476.0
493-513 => 510.0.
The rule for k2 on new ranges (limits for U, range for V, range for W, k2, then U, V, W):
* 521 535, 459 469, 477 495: 1.78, 0.051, 0.065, 0.079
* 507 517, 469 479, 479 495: 1.08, 0.085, 0.159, 0.049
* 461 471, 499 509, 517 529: 1.01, 0.117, 0.060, 0.073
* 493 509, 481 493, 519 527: 1.30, 0.065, 0.052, 0.067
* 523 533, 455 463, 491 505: 1.25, 0.059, 0.044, 0.057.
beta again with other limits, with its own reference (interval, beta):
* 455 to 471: 0.35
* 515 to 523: 0.09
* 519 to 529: 0.19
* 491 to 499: 0.17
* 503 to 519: 0.25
